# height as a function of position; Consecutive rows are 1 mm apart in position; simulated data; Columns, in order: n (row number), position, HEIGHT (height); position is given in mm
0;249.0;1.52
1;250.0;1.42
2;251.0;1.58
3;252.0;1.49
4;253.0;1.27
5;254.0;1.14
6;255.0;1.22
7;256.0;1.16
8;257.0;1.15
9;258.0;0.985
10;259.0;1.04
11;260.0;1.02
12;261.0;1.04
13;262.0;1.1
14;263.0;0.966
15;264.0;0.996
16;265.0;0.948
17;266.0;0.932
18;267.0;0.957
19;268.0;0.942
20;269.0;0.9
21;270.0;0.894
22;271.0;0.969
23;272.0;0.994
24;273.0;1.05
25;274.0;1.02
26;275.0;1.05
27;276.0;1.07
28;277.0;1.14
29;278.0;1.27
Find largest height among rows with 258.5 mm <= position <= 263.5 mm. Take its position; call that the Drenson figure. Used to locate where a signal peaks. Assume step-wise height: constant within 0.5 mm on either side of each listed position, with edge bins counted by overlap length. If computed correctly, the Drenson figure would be 262.0 mm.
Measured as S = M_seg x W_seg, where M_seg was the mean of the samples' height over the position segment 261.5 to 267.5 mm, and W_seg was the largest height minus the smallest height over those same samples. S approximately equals 0.17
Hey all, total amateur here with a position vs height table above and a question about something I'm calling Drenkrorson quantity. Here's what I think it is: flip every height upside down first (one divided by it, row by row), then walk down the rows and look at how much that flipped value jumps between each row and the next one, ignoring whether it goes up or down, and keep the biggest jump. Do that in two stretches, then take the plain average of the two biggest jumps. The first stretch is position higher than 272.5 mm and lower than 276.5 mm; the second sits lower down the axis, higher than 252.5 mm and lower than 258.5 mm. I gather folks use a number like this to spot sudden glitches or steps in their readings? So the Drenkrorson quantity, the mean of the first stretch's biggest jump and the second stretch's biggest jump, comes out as 0.087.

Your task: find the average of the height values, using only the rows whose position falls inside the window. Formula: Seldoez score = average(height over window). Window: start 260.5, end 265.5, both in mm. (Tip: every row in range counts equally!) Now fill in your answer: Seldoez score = 1.01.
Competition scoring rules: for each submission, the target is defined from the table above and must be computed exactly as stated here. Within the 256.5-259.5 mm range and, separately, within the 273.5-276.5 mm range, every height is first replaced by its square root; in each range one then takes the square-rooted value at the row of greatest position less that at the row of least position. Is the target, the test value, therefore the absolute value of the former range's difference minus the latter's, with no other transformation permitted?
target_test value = 0.08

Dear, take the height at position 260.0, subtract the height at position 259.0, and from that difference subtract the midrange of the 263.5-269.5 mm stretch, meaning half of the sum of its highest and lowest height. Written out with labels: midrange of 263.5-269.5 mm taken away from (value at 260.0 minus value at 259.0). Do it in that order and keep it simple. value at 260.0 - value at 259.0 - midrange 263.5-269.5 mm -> -0.97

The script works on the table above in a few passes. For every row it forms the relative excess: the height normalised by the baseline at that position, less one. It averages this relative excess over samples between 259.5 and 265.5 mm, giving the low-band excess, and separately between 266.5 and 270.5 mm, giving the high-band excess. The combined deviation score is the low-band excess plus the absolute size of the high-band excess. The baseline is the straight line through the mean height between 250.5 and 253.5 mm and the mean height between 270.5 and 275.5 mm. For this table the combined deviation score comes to -0.011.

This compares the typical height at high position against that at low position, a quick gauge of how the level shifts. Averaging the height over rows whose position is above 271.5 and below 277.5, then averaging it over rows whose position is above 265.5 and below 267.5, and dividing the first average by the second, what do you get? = 1.1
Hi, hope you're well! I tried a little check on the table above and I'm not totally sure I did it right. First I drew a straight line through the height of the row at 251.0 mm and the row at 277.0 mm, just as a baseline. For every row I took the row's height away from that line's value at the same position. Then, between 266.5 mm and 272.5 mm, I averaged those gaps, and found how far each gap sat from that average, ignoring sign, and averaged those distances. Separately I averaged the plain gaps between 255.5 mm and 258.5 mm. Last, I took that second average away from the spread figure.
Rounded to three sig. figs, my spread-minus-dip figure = -0.332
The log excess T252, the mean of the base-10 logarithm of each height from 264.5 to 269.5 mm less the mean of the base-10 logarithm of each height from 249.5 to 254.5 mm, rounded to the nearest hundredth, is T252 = -0.17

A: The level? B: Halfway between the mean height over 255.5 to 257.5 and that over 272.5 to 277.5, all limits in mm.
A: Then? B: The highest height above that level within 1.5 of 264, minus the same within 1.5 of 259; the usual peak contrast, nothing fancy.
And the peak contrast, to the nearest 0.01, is -0.04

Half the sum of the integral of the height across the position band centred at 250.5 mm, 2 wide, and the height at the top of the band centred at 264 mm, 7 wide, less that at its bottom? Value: 1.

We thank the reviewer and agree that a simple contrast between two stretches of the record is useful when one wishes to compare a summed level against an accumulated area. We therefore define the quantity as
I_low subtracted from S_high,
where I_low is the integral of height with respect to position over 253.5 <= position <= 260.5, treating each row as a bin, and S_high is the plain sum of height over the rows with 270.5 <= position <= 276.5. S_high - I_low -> -1.6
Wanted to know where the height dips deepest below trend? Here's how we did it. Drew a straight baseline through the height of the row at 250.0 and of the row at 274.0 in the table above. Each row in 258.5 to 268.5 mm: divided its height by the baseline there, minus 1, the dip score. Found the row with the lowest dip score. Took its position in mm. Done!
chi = 263.0 mm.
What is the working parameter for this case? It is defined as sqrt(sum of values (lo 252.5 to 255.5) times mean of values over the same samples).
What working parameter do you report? 2.1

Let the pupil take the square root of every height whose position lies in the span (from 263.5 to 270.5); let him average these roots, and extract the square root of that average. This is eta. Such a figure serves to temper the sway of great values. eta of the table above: 0.98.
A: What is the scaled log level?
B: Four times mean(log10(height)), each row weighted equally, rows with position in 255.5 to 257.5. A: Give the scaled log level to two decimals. 0.25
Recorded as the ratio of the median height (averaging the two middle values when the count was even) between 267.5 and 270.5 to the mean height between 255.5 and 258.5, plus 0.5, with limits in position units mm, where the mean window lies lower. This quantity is 1.32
